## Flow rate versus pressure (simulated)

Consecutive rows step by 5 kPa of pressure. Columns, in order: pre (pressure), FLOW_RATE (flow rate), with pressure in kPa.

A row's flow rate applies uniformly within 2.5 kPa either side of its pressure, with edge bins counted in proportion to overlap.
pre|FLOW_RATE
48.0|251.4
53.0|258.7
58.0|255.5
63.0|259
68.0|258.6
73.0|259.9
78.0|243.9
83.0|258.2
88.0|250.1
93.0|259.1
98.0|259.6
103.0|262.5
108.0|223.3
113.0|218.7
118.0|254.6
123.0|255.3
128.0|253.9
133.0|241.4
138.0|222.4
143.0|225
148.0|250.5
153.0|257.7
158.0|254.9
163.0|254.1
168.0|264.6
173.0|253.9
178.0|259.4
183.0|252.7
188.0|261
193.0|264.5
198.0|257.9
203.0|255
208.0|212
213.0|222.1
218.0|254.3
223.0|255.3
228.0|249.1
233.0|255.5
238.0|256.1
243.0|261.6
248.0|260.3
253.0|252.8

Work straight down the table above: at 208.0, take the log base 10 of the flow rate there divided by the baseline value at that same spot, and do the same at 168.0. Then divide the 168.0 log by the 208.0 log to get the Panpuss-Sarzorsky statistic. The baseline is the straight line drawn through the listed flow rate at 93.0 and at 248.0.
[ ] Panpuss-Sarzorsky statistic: 0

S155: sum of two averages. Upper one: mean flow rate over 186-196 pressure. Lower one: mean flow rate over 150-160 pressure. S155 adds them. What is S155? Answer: 519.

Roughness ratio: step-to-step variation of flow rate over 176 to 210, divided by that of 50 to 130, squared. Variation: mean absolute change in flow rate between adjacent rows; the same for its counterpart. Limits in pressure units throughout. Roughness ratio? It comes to 1.6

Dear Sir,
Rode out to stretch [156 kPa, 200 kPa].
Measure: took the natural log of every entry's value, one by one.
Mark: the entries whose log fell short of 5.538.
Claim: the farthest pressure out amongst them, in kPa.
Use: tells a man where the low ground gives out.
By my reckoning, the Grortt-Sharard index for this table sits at 183.0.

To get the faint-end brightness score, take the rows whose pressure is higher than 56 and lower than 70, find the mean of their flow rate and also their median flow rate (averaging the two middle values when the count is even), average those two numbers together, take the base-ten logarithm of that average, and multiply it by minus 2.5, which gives -6.03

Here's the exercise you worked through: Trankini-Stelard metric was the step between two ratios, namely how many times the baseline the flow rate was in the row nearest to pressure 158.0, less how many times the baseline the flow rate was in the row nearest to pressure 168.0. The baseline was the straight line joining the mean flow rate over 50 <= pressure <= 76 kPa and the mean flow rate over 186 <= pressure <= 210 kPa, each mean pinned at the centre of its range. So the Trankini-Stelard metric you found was -0.04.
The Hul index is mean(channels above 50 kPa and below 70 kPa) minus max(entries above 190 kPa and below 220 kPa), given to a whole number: -7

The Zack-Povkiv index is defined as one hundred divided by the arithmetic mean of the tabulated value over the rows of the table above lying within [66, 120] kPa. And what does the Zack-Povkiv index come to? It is 0.400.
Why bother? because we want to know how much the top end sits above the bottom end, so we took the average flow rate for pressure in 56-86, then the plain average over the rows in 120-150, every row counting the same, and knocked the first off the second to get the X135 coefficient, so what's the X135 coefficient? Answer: -14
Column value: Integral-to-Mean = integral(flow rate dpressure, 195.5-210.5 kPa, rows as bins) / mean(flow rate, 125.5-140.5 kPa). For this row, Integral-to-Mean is 15.2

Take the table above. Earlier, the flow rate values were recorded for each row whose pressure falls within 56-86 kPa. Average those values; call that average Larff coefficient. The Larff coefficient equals 256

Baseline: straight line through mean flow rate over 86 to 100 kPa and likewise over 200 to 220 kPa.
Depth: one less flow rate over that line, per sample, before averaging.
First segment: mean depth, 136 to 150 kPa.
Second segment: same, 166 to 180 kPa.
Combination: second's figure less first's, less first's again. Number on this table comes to -0.19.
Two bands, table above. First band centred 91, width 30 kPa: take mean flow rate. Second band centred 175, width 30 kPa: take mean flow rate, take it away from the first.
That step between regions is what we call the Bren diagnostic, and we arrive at -2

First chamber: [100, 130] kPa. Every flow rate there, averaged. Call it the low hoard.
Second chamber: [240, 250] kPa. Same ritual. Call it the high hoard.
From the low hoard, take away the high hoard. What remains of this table -16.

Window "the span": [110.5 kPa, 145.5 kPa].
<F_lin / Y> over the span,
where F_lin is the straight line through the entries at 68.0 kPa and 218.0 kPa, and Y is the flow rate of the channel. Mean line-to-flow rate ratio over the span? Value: 1.08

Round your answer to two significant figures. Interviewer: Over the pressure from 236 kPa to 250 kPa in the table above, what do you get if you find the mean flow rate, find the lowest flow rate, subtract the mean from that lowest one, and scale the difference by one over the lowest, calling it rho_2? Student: -0.013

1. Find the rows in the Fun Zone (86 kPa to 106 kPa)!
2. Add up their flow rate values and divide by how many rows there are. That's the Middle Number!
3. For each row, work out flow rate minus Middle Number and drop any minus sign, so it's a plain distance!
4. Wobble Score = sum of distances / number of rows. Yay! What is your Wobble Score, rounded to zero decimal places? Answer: 4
